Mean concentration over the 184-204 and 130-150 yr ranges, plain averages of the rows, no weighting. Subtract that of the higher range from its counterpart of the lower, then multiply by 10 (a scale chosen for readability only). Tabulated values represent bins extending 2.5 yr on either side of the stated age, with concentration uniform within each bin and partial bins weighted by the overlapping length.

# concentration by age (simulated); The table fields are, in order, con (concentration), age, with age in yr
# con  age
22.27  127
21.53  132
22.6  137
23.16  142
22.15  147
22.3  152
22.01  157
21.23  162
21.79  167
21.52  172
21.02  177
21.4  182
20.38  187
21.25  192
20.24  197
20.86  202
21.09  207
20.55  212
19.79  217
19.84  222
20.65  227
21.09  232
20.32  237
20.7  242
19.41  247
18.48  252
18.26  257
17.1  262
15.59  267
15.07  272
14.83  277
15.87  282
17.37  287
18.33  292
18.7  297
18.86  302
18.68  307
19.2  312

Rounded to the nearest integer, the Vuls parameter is 17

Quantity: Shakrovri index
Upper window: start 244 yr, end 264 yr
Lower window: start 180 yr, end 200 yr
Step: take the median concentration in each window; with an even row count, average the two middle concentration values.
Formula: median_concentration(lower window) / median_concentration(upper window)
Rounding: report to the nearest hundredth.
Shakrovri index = 1.13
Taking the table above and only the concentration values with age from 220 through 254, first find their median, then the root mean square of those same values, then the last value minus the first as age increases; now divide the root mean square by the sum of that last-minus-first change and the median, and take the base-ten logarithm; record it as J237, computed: 0.03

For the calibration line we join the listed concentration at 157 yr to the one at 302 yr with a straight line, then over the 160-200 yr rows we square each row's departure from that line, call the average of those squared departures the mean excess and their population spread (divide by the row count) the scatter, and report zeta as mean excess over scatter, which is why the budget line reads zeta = 0.9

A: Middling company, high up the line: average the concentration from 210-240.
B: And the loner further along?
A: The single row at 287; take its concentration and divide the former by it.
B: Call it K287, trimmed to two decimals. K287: 1.17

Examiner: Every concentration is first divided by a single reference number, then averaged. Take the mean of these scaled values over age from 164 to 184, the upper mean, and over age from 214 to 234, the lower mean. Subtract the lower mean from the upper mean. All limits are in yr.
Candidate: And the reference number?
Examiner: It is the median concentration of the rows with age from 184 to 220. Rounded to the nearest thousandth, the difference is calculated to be 0.053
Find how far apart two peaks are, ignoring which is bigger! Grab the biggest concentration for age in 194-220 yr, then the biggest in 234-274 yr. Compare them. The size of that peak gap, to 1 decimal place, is 0.4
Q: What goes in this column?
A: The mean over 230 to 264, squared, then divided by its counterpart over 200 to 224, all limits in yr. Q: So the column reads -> 18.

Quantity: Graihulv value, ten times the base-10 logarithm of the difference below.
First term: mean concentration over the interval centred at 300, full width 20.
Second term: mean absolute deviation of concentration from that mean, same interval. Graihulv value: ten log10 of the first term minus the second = 12.7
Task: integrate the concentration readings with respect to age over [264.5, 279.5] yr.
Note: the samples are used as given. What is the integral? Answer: 227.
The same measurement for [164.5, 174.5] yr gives 217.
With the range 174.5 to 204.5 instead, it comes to 626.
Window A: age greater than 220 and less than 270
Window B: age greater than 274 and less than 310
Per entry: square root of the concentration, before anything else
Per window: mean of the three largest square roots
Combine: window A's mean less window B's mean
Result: 0.232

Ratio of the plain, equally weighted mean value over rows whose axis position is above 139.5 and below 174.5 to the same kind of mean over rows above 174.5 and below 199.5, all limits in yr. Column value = 1.06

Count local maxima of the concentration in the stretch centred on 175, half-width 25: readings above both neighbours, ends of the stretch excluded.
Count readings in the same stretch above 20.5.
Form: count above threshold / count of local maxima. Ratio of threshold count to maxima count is 2.7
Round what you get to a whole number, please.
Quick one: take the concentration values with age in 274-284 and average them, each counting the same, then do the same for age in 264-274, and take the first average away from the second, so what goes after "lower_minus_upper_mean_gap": 0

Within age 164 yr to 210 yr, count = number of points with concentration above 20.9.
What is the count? 6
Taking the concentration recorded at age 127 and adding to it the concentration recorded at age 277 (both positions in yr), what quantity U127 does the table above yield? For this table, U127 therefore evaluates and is 37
